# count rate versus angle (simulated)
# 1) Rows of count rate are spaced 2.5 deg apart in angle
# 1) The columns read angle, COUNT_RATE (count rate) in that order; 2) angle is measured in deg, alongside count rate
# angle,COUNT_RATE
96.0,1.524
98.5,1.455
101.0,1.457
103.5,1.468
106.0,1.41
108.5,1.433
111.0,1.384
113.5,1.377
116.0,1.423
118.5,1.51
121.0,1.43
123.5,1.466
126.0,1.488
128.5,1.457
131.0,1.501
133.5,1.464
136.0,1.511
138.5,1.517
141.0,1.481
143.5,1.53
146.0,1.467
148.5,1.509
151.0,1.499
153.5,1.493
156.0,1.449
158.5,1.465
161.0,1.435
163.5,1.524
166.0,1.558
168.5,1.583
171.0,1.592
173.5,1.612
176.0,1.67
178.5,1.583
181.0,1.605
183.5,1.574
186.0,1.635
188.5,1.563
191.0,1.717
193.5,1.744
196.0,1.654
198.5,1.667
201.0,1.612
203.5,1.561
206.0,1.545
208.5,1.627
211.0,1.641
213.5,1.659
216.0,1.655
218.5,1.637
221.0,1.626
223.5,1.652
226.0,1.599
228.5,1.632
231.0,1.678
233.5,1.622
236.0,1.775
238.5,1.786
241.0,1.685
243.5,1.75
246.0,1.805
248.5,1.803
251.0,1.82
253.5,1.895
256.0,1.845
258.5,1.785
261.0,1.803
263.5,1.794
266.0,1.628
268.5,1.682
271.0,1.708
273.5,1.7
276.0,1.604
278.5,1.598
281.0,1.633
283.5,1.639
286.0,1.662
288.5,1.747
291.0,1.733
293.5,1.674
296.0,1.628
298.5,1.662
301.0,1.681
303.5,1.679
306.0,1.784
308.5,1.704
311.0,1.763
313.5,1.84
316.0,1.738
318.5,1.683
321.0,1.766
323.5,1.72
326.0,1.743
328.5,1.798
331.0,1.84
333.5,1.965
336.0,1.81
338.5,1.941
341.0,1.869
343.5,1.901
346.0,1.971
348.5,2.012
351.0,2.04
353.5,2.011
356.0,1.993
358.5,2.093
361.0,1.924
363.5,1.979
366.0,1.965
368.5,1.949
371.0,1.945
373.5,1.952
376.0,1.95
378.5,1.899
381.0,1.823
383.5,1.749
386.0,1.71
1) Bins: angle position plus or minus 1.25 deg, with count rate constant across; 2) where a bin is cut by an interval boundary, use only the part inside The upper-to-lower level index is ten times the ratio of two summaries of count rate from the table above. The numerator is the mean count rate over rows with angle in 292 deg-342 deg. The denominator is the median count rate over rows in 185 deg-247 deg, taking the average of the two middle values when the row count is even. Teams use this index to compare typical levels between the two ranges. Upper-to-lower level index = 10.7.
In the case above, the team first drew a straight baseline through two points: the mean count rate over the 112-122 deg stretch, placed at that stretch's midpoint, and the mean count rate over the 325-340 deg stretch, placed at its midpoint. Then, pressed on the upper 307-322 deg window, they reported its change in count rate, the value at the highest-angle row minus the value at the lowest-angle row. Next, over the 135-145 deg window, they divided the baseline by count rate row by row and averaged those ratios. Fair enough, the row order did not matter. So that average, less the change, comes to 0.92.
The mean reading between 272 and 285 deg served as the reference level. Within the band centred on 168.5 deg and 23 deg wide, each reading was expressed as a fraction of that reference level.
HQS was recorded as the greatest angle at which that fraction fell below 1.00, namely 178.5 deg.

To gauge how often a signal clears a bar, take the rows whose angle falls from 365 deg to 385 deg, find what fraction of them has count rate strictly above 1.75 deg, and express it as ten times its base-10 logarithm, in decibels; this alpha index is -1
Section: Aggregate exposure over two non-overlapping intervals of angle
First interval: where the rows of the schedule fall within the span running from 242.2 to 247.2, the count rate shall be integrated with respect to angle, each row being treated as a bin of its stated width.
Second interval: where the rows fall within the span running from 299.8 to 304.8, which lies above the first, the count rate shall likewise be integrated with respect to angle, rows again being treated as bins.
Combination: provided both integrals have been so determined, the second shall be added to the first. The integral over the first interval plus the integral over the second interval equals 17.3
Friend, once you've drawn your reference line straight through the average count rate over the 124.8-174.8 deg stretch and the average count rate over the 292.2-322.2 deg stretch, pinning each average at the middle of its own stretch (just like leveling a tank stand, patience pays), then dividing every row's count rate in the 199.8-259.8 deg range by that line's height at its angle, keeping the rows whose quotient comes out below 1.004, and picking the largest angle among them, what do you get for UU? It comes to 233.5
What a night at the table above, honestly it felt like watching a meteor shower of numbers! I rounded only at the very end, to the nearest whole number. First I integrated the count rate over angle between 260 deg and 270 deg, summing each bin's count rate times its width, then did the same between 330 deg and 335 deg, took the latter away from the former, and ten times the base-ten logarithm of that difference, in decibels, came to 9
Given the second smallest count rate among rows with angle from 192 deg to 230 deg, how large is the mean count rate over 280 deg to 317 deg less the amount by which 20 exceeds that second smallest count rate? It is -16.73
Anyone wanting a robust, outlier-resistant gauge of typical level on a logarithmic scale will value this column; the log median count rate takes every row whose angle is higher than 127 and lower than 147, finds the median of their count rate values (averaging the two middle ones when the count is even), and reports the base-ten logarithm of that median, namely 0.17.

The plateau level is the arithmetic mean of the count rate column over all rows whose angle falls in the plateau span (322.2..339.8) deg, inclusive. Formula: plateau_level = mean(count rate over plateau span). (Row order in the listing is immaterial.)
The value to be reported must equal 1.83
